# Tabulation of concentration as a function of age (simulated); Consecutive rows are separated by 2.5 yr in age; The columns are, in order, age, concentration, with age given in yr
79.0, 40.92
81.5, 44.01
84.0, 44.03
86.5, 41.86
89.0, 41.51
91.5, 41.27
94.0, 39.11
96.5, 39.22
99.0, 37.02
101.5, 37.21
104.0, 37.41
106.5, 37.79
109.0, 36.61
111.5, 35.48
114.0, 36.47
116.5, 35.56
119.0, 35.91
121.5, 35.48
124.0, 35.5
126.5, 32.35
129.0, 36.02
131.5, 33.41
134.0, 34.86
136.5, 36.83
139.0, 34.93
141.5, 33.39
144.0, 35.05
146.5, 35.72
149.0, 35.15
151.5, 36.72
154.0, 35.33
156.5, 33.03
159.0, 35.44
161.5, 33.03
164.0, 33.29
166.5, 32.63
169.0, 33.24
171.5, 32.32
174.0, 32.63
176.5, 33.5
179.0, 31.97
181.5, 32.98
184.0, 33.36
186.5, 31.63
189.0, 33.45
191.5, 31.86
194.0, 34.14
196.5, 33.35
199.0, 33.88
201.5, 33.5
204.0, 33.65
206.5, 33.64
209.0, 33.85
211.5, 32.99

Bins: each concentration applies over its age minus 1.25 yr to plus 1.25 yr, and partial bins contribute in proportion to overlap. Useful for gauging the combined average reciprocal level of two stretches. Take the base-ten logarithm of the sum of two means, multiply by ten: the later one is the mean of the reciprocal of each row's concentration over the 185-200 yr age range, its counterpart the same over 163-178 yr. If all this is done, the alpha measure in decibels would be -12.17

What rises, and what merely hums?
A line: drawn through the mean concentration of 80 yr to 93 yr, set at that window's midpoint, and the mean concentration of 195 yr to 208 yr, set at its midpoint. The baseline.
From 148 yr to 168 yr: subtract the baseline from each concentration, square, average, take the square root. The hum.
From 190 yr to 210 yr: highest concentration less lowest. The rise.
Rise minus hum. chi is -0.6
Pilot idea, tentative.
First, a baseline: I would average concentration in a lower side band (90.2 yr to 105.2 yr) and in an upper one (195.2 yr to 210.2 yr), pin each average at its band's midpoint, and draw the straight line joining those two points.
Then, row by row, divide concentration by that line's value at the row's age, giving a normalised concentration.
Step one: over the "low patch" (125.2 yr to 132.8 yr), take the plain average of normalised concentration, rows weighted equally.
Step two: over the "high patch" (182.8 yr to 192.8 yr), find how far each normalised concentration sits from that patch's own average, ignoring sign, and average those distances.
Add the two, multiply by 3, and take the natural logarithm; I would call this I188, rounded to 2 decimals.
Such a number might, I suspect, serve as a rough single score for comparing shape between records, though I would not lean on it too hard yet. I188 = 1.03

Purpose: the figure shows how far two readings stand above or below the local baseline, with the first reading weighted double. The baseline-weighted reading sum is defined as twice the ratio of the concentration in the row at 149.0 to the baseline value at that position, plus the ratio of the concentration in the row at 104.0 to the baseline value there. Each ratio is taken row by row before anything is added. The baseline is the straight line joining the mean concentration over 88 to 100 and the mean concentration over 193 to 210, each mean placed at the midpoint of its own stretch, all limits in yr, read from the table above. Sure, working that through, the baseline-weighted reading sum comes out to 2.88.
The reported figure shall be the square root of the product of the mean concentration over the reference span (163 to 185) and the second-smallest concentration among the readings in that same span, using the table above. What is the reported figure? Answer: 33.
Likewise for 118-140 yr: 34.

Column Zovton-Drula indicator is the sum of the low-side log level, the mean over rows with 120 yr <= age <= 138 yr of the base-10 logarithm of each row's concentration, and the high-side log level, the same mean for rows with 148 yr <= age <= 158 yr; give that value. 3.09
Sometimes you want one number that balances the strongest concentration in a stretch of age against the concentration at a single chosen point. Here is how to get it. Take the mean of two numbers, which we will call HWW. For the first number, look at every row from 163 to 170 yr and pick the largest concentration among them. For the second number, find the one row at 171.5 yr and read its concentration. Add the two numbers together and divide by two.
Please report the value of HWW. 33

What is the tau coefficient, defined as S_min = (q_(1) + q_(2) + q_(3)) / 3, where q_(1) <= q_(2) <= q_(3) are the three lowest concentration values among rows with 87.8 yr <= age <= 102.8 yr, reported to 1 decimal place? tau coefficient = 37.8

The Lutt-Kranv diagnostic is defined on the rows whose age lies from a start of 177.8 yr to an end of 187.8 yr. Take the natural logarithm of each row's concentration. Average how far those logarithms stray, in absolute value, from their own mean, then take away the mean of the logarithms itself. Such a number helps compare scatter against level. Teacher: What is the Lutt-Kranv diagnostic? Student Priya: -3.46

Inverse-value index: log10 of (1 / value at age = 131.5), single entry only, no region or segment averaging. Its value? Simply -1.52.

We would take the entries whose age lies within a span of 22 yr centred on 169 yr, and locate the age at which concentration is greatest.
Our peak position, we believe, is 159.0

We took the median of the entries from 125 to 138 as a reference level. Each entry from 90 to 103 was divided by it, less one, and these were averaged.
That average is 0.11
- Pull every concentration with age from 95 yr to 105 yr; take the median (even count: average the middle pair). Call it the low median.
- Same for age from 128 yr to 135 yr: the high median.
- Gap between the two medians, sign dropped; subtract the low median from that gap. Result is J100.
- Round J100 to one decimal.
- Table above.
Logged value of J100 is -34.9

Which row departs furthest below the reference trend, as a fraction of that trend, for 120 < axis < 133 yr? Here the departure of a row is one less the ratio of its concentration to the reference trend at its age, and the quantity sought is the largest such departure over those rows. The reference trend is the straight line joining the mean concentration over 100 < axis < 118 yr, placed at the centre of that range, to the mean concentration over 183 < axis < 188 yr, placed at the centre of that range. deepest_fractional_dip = 0.094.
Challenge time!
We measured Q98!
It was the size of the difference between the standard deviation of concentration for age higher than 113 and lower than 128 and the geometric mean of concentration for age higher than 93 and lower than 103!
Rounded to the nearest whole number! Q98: 37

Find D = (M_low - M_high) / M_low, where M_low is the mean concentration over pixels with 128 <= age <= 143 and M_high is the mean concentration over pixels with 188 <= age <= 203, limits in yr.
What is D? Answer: 0.044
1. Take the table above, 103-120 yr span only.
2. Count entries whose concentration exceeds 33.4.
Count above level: 7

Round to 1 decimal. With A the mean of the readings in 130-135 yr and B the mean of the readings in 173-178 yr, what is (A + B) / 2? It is 33.6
